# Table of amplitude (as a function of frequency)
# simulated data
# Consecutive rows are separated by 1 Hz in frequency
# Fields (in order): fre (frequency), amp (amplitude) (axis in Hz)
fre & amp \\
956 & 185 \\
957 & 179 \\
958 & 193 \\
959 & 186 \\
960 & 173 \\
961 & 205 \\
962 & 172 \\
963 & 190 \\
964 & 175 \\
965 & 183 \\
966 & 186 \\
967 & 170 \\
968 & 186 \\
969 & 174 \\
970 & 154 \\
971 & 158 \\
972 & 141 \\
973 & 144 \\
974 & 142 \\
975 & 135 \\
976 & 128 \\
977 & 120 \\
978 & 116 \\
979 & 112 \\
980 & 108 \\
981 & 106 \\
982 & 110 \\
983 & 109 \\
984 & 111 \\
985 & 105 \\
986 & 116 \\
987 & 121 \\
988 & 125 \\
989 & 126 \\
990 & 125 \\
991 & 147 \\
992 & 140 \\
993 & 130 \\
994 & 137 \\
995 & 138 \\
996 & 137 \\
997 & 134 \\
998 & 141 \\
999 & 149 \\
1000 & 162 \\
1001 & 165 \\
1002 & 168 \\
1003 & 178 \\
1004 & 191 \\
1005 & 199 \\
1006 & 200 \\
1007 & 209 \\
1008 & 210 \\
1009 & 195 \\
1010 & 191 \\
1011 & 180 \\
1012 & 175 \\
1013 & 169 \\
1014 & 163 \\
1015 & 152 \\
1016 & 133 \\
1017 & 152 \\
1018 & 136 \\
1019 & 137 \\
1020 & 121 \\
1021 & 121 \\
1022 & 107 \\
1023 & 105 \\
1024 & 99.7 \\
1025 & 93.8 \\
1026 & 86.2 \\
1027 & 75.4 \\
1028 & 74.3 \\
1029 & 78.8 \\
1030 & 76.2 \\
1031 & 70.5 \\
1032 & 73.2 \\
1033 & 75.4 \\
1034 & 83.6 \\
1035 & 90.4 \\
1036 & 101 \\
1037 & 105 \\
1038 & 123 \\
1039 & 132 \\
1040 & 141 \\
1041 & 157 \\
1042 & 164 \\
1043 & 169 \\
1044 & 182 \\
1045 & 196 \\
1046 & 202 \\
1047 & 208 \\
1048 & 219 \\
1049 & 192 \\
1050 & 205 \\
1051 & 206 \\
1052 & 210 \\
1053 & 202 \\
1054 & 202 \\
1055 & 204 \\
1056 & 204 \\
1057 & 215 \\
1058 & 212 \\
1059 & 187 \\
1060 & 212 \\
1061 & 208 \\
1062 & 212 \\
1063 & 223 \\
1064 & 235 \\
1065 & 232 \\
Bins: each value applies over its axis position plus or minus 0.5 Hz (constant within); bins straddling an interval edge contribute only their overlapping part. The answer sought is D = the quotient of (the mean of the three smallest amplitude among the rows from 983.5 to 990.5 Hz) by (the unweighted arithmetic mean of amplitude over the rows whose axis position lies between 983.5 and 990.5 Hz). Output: 0.93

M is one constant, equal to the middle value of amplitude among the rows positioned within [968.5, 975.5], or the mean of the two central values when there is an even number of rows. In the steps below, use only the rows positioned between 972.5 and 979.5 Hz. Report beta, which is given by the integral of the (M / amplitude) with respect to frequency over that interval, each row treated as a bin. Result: 7.9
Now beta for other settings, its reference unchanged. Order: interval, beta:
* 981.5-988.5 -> 8.9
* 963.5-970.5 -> 5.8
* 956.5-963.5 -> 5.5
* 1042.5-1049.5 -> 5.2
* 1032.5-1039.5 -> 10.3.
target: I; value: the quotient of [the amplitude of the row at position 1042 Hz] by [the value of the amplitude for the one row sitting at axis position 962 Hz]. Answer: 1.0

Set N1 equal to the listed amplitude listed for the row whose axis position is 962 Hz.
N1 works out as 172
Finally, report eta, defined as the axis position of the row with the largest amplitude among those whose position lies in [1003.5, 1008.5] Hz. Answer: 1008 Hz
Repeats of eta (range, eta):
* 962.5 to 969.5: 963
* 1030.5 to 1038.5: 1038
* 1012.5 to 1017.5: 1013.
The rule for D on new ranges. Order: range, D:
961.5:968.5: 0.96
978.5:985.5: 0.98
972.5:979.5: 0.91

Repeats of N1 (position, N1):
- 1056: 204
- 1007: 209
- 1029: 78.8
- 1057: 215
